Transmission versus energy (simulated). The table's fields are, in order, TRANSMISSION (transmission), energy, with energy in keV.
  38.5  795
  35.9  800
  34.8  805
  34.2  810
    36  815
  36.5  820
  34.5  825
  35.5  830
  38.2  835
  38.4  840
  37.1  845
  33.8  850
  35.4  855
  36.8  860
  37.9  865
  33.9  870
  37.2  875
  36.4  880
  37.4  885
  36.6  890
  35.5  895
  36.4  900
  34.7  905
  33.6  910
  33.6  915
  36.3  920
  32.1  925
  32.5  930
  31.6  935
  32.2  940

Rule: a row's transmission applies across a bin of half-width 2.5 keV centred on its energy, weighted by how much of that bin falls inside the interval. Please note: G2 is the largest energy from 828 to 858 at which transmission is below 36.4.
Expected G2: 855 keV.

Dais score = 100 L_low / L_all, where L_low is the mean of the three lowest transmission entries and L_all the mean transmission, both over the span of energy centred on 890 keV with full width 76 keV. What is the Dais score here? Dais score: 93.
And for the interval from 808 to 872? 94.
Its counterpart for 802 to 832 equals 98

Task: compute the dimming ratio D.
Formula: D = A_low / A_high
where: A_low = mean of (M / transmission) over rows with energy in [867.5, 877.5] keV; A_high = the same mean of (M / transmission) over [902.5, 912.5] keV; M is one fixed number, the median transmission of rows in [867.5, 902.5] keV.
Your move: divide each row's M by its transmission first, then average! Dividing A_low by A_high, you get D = 0.96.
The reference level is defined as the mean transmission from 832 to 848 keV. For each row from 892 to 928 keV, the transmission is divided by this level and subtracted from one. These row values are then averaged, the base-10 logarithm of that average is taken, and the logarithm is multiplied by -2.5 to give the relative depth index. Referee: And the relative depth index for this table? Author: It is 2.7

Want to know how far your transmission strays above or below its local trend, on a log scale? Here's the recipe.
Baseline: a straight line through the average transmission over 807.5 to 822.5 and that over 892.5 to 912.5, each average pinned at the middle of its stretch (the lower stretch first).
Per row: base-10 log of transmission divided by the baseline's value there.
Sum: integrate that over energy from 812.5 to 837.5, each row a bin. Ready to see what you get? 0.2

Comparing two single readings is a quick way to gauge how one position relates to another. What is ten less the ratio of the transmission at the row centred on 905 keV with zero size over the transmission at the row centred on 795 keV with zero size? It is 9.10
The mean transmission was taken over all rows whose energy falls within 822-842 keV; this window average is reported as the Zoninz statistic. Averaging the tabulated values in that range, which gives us 36.6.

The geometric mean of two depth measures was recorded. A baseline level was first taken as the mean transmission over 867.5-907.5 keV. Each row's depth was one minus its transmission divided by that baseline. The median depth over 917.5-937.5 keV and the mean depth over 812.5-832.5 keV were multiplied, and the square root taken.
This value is 0.033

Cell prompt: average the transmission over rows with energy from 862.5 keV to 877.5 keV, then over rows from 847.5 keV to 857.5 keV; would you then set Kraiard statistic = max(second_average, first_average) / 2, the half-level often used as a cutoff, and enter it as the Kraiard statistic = 18.2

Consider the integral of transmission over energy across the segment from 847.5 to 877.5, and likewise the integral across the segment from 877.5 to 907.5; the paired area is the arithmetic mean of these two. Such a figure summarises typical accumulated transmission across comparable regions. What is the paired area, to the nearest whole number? 1080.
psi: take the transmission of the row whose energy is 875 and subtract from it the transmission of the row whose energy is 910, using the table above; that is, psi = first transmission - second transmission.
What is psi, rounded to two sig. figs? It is 3.6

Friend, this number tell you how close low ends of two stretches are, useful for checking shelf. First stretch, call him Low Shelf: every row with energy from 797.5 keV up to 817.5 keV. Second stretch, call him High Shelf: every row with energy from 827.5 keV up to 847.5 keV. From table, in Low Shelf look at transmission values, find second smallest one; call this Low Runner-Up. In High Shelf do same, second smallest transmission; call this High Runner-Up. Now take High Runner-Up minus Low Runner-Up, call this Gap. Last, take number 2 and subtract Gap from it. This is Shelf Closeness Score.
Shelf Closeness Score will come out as 0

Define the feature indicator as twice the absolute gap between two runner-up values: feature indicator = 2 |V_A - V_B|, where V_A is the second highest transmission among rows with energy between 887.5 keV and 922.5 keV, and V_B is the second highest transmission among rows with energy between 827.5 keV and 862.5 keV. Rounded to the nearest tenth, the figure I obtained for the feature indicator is 3.6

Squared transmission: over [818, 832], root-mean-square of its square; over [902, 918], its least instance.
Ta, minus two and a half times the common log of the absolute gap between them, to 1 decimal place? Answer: -5.3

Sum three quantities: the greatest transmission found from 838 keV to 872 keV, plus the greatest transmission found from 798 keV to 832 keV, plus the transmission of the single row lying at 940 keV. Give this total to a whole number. 107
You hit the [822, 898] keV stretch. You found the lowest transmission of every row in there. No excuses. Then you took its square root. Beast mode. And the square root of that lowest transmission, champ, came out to 5.81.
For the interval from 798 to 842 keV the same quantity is 5.85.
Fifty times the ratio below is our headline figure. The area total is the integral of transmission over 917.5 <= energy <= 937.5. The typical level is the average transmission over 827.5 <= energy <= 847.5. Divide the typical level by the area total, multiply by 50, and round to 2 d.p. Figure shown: 2.82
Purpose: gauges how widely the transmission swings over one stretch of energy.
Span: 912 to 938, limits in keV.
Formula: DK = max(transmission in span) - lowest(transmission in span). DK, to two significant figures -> 4.7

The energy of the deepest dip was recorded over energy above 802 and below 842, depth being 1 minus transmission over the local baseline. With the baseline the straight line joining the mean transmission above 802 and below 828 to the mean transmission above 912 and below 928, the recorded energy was 810 keV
